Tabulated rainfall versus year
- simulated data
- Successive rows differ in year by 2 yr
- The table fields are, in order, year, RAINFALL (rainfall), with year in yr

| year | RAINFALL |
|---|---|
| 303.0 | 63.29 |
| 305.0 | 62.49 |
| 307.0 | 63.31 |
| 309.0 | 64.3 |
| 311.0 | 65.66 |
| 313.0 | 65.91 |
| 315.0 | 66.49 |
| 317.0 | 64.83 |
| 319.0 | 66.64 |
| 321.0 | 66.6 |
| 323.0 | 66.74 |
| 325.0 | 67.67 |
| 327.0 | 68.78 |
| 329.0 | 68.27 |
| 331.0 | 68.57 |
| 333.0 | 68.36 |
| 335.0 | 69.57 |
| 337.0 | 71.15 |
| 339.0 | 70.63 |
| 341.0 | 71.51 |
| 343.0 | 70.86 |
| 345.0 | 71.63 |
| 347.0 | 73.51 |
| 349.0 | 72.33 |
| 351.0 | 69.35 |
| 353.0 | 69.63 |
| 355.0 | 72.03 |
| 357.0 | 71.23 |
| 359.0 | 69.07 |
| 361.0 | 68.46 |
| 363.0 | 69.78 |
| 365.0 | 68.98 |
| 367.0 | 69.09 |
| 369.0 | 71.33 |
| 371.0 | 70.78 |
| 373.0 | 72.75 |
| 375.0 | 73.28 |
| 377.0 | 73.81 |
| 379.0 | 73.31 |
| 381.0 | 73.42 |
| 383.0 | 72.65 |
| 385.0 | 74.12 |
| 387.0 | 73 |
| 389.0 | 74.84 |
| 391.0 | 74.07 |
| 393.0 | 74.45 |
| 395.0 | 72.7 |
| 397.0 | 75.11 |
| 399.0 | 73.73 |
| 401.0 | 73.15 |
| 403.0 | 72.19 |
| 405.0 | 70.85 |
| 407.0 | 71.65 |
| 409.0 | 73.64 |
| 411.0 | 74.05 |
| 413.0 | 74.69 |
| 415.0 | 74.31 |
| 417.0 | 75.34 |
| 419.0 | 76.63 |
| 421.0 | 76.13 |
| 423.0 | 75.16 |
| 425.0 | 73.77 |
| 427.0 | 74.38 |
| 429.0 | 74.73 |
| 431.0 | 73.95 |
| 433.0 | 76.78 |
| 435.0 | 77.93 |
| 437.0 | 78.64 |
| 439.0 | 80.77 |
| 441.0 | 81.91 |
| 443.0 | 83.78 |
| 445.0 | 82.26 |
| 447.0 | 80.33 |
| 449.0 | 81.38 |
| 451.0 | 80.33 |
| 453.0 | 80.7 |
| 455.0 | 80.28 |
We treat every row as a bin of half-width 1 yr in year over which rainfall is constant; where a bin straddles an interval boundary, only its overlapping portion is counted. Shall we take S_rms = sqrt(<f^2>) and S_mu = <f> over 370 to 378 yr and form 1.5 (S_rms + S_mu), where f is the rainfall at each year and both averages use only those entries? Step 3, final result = 218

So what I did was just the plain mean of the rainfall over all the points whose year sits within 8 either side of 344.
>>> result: 71.4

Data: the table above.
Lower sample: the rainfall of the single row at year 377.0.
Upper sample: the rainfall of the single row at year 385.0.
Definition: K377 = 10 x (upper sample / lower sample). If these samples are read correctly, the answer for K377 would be 10.0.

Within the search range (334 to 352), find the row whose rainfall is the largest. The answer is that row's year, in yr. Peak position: 347.0 yr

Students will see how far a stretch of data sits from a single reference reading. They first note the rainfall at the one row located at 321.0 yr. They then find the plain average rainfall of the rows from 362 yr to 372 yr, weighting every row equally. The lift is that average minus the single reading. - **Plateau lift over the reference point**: 3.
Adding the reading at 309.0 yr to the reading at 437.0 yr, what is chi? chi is 143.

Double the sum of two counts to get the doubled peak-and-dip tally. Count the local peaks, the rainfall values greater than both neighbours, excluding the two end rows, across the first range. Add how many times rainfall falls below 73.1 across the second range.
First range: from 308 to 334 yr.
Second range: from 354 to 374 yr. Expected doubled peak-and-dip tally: 28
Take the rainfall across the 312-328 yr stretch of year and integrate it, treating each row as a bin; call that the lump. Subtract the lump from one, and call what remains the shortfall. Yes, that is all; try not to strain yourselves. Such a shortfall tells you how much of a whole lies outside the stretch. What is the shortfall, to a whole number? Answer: -1066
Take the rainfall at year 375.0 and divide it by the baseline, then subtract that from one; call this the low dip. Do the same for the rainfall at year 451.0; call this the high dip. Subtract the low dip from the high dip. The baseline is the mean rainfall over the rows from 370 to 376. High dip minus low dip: -0.10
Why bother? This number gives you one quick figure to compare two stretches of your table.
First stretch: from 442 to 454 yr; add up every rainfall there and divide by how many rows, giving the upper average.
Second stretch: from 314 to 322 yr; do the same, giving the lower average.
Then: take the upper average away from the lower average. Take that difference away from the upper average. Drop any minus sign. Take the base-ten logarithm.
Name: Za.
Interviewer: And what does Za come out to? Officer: 1.99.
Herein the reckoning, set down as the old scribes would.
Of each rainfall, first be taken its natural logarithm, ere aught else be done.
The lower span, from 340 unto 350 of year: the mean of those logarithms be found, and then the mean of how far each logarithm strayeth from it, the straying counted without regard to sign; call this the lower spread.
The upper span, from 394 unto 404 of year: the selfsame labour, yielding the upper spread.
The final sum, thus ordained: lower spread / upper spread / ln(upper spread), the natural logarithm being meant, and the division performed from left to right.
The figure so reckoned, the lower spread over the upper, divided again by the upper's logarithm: -0.21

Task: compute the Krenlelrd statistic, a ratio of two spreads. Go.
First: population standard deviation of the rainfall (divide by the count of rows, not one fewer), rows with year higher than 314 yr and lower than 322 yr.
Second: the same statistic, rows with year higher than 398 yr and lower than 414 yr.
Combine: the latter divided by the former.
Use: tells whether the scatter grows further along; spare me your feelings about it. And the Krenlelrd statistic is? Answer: 1.6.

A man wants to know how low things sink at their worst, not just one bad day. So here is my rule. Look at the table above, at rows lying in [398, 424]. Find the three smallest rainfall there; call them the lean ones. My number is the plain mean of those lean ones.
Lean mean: 71.6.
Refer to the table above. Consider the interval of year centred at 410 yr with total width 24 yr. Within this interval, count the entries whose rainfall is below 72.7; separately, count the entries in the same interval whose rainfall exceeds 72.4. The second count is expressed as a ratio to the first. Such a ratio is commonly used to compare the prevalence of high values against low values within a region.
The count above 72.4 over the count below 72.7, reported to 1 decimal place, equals 3.0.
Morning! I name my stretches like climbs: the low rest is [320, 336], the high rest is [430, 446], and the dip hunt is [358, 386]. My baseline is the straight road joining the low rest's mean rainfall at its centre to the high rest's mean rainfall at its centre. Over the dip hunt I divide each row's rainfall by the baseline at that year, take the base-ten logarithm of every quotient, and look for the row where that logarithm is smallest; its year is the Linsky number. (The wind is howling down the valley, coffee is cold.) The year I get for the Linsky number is 361.0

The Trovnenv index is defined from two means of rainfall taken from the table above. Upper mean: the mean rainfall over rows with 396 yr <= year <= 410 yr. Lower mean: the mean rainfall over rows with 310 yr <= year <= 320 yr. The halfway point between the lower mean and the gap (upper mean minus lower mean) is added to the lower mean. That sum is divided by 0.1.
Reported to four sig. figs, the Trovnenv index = 1024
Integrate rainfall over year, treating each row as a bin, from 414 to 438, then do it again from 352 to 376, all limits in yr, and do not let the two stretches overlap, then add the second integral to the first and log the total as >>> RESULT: 3508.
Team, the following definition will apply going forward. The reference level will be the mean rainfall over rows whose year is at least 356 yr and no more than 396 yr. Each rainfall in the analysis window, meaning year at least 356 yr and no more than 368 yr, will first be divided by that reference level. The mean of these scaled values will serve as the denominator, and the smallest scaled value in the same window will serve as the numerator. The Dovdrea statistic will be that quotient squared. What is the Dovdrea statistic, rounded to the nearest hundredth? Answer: 0.97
